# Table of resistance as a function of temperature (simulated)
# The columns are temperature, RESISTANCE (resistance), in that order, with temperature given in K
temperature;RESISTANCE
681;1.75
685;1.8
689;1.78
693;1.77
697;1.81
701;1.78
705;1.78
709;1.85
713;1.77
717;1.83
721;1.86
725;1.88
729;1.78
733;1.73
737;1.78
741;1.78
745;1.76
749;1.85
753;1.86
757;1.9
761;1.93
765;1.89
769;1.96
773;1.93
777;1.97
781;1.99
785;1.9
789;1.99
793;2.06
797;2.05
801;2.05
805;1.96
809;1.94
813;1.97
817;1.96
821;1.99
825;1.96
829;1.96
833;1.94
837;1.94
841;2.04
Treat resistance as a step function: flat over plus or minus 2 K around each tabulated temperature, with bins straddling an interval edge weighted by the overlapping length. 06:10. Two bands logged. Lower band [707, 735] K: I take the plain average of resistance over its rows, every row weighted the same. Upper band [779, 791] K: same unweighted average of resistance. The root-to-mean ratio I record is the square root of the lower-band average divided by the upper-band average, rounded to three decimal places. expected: 0.687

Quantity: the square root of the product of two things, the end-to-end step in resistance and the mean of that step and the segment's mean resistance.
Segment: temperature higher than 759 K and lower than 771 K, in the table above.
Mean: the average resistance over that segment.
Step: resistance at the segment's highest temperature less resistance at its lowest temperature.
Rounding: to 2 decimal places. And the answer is 0.17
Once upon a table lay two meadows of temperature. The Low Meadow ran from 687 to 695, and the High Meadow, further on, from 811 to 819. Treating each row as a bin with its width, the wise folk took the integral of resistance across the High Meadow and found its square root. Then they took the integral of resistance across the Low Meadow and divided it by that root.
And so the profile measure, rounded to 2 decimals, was 3.58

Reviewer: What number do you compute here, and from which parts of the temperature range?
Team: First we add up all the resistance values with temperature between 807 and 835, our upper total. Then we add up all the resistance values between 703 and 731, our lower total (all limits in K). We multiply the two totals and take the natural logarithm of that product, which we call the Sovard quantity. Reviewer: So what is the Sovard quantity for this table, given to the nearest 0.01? 5.16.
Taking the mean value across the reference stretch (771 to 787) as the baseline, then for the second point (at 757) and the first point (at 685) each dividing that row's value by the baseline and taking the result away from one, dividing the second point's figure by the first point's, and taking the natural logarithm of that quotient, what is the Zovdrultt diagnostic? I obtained -1.1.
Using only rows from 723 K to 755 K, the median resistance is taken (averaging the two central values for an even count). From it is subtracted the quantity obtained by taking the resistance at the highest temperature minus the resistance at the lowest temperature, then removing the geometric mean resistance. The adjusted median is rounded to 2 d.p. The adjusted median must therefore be 3.60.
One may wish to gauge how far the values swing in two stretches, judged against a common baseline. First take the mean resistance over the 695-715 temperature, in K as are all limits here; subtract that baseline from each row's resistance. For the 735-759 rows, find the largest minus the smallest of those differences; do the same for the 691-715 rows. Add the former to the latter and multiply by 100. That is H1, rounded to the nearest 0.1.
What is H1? 22.0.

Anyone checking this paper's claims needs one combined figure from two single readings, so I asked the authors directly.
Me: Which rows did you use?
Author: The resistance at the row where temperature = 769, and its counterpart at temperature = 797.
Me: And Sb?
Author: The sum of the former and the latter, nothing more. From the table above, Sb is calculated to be 4.01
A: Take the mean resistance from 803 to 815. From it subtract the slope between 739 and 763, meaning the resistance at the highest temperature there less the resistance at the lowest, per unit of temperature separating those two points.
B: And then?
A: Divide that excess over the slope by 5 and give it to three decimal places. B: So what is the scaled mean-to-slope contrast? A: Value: 0.390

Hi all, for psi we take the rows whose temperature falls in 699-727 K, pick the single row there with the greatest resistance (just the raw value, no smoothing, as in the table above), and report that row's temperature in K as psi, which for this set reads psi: 725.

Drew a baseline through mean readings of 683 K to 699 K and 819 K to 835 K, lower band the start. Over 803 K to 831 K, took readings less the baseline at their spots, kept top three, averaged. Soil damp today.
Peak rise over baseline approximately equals 0.029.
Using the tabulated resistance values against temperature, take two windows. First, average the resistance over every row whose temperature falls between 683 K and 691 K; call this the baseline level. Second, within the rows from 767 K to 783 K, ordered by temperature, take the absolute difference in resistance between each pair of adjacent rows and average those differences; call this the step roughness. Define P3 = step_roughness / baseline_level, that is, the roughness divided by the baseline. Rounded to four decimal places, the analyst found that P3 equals 0.0168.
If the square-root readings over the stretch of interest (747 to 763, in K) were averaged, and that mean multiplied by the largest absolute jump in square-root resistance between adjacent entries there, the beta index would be 0.020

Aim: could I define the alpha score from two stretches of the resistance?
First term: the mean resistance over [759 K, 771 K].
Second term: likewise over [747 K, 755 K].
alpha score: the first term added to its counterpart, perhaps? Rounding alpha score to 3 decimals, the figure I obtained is 3.782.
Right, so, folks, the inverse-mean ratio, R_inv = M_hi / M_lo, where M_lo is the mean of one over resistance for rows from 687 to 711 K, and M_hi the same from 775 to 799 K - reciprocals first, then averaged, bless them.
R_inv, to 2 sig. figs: 0.90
